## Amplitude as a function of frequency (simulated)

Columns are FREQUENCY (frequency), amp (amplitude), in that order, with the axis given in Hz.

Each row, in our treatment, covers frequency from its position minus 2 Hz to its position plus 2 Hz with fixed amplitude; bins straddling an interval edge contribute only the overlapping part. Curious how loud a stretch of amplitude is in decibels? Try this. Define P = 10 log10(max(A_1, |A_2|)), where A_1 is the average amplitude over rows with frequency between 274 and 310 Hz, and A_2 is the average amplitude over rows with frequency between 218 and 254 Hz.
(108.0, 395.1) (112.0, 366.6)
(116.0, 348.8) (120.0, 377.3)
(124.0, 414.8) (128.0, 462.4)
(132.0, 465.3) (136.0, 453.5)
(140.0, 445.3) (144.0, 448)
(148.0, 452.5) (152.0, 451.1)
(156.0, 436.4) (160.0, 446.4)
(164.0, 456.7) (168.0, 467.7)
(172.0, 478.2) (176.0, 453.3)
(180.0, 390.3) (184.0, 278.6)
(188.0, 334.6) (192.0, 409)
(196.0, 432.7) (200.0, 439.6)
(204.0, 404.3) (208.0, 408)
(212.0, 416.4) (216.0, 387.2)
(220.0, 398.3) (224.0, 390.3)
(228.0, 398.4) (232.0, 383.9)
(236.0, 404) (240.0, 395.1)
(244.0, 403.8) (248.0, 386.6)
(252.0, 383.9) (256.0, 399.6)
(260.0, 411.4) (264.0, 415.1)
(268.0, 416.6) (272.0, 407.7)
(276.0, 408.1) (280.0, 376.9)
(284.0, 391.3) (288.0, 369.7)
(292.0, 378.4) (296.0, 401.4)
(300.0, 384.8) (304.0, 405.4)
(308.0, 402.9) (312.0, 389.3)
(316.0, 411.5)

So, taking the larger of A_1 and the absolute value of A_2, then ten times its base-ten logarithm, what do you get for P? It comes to 26.0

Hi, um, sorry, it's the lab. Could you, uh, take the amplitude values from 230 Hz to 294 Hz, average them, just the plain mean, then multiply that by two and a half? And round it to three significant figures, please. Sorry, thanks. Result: 989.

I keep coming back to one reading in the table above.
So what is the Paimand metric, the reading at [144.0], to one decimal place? 448.0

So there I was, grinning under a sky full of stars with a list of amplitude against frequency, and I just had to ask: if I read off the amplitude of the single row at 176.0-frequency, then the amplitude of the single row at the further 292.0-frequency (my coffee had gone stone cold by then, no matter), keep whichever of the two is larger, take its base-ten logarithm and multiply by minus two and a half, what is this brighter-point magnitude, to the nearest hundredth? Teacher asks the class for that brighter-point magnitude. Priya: -6.64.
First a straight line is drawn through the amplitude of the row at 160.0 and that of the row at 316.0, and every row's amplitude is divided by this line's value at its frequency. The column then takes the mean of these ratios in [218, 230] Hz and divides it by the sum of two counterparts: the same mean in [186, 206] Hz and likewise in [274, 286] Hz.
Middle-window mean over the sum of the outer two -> 0.493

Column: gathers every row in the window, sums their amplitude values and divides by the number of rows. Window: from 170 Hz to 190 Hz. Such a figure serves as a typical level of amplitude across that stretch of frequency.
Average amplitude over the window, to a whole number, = 387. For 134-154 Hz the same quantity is 450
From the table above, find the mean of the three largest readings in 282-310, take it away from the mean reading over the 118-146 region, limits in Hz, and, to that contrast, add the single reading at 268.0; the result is 451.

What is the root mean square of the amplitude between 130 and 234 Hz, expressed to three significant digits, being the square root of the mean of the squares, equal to 422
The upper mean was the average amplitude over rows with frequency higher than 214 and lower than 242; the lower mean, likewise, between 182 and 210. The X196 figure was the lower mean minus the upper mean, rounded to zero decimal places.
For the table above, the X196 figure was -7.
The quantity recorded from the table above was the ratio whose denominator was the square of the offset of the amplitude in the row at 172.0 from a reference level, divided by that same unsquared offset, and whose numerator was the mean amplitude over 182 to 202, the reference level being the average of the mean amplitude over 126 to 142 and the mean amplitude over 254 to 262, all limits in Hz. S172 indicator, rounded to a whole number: 8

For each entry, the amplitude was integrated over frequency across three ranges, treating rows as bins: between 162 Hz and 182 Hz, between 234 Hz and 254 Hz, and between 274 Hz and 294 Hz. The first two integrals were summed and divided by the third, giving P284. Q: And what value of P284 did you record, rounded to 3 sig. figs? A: 2.19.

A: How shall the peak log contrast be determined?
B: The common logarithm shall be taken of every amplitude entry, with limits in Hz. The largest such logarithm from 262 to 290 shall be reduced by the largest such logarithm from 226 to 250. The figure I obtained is 0.01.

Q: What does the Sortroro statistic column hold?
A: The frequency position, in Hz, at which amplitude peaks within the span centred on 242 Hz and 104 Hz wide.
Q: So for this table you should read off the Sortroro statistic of 200.0 Hz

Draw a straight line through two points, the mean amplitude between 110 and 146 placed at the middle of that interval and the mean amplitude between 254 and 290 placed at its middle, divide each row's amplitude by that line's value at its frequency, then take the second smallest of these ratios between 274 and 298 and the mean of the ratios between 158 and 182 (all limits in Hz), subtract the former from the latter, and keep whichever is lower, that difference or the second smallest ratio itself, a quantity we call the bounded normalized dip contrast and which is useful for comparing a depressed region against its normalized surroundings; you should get 0.137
